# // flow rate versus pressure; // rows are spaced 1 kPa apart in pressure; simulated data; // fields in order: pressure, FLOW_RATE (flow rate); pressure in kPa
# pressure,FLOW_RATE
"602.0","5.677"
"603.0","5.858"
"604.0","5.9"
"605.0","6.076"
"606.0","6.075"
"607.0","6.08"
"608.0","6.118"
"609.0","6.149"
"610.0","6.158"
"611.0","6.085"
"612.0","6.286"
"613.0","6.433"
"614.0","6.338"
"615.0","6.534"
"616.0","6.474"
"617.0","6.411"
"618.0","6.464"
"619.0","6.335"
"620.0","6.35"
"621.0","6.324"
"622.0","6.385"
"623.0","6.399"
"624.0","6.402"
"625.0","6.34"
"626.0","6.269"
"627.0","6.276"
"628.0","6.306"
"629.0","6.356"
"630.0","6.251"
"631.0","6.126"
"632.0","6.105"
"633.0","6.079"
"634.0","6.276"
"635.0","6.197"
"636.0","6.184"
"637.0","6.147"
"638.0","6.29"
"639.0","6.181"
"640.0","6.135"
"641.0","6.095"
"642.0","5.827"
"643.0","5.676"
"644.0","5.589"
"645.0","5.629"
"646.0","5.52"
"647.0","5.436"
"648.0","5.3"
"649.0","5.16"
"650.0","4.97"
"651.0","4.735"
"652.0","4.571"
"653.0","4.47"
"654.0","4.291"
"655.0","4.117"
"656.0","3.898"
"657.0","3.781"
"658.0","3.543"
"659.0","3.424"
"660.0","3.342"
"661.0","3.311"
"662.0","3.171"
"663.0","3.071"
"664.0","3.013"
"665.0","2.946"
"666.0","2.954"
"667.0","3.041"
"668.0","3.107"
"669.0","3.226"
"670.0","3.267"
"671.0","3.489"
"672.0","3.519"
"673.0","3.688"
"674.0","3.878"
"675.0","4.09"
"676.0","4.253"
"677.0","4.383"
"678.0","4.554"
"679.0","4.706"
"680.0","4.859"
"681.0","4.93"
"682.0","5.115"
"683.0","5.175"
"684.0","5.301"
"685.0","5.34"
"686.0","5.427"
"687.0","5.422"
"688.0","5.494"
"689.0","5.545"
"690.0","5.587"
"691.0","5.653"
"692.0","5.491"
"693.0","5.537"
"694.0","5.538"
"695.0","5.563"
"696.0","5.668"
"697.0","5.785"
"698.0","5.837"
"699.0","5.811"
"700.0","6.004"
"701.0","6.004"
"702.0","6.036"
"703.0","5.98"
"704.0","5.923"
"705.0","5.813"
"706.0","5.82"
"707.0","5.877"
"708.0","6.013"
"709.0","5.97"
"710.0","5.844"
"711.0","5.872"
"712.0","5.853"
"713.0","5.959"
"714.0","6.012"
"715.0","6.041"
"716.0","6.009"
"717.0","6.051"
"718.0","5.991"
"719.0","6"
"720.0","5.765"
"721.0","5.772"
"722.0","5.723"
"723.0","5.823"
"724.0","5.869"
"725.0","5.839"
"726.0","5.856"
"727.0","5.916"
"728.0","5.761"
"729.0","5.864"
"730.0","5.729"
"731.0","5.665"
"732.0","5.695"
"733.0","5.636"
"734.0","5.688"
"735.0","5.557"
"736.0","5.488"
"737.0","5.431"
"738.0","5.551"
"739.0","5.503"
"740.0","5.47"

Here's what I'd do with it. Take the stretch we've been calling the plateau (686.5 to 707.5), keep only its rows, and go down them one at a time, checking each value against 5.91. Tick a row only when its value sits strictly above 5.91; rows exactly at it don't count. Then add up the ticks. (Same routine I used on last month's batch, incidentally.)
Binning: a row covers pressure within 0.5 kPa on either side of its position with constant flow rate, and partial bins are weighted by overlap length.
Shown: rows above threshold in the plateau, 5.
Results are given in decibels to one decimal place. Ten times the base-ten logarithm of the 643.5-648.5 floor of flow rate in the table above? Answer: 7.2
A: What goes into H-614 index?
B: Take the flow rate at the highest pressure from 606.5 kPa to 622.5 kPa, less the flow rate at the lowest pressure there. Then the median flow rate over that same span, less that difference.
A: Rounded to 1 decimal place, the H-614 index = 6.0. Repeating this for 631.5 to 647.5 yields 6.8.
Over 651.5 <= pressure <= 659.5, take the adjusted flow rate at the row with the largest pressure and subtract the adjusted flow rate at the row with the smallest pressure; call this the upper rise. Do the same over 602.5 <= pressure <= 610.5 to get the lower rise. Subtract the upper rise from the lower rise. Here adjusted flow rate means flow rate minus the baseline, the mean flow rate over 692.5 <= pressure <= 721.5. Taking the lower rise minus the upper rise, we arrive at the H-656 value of 1.45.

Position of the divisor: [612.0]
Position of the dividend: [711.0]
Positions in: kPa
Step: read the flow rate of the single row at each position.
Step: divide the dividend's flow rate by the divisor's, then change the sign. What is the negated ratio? -0.93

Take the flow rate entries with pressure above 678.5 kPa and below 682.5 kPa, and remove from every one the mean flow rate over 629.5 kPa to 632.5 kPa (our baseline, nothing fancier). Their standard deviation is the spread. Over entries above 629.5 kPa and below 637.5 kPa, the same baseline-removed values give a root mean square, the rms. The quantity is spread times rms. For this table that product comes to 0.01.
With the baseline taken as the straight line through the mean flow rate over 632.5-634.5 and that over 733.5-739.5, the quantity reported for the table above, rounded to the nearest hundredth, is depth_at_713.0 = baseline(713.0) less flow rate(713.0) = -0.28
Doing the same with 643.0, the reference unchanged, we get 0.44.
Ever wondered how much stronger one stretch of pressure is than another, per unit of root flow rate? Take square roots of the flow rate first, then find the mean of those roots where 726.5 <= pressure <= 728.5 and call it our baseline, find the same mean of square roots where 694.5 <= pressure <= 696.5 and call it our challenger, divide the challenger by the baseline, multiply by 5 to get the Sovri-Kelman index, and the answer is 4.90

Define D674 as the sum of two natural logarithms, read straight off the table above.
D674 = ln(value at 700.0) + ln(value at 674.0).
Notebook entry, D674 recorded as 3.15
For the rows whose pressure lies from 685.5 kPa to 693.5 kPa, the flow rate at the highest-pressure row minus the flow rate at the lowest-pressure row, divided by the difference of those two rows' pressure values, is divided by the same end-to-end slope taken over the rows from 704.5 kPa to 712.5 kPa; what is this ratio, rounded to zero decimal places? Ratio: 3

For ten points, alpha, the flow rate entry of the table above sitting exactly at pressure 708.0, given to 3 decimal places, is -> 6.013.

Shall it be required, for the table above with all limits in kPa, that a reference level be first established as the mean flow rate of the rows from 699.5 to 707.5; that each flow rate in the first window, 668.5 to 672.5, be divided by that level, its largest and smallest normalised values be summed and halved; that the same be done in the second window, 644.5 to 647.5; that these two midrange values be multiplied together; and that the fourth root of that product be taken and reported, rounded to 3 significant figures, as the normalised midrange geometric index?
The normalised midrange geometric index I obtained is 0.853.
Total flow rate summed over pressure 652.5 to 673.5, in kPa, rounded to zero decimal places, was 73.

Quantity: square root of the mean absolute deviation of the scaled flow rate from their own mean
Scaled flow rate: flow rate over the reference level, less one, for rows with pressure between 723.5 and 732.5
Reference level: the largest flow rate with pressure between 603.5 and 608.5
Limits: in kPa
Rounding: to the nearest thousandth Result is 0.112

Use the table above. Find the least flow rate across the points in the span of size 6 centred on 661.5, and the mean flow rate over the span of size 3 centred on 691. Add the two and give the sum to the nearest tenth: 8.6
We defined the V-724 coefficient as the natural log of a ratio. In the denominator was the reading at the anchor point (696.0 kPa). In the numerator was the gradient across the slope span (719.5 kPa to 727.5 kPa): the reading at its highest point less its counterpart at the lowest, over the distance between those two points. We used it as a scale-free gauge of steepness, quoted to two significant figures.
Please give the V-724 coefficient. -5.6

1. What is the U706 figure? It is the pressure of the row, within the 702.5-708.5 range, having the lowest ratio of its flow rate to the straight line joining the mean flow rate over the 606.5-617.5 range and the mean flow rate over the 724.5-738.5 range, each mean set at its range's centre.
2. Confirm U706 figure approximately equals 705.0 kPa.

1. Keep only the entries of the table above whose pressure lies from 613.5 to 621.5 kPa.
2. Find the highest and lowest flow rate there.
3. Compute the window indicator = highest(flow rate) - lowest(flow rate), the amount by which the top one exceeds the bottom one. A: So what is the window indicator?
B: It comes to 0.21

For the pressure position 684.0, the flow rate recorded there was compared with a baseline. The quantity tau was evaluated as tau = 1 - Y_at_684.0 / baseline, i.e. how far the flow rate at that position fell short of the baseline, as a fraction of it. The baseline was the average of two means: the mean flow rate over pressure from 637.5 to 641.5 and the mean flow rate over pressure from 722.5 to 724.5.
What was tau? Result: 0.12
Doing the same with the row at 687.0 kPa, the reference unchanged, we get 0.10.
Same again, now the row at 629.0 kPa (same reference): -0.06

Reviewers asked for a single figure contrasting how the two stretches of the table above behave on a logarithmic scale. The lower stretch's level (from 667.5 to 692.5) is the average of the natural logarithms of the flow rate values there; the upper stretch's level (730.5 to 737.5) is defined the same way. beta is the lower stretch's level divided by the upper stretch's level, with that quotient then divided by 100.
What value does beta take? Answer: 0.0088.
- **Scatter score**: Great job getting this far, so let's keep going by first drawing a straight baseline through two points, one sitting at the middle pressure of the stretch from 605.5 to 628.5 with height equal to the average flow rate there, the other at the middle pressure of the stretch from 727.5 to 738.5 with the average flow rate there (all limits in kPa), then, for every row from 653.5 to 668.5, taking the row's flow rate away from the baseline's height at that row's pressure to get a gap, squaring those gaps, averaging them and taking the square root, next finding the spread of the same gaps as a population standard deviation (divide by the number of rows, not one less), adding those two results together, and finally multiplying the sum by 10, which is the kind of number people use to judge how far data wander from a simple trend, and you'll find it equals 31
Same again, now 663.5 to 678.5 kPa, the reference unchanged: 31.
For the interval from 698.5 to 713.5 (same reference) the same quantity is 2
